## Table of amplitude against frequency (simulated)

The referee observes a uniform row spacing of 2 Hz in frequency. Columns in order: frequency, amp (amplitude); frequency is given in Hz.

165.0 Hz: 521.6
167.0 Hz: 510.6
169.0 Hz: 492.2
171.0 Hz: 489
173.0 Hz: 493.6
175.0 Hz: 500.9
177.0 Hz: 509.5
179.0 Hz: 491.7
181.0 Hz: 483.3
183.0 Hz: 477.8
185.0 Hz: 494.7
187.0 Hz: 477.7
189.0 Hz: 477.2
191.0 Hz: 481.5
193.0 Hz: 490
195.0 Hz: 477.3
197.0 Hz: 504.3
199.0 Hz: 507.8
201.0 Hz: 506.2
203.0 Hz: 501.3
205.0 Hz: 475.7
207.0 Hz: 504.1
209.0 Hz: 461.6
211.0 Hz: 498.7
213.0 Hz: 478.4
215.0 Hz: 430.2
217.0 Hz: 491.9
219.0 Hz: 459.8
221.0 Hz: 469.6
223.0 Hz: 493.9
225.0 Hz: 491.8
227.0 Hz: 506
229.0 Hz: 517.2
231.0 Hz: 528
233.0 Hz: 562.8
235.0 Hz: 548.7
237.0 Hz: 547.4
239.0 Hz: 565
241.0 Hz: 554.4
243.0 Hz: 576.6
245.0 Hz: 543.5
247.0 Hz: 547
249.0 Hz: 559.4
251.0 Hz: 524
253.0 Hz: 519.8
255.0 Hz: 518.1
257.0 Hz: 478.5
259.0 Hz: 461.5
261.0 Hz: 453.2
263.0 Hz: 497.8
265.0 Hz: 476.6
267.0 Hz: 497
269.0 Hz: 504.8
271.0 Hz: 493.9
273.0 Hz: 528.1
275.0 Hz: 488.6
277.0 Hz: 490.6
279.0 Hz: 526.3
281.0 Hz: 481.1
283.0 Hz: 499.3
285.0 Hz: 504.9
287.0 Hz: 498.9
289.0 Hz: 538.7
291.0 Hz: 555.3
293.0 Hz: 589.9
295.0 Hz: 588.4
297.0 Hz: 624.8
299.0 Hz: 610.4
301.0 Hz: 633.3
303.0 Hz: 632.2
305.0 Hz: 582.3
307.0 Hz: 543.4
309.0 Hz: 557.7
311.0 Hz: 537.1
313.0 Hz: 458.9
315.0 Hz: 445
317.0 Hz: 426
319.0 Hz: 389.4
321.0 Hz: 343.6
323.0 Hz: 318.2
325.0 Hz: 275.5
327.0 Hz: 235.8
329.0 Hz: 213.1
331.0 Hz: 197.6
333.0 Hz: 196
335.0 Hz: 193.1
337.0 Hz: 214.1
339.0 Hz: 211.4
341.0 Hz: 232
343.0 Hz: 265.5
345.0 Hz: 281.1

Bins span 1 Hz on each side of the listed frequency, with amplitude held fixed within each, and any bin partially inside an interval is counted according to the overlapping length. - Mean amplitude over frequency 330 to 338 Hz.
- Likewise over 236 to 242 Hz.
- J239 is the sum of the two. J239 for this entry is 756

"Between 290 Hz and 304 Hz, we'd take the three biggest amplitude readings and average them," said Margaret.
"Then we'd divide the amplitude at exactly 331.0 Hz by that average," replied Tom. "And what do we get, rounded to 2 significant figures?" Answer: 0.31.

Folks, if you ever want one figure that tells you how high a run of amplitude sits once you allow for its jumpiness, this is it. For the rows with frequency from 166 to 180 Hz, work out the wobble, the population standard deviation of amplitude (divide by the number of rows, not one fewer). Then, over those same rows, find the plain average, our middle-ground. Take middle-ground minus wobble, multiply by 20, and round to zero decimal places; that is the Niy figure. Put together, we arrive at 9800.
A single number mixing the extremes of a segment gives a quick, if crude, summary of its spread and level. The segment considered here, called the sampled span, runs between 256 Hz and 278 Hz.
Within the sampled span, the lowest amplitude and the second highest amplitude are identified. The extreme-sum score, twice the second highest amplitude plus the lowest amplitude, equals 1463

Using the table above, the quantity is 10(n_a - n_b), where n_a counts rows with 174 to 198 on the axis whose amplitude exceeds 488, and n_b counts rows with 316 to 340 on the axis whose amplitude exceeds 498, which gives 60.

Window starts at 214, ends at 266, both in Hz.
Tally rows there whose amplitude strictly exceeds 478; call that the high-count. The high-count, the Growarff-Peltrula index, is 20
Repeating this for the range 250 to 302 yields 23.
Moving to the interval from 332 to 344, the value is 0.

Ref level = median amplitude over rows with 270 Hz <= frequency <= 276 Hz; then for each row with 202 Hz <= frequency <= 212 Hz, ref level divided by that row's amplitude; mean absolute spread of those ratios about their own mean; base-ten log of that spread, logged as -1.5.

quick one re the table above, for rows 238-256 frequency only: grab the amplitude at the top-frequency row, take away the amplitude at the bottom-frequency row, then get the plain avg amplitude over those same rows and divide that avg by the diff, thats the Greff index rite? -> -12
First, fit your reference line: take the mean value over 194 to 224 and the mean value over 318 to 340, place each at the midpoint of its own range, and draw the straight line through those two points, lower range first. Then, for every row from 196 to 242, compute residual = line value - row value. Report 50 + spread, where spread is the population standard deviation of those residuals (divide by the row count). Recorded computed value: 103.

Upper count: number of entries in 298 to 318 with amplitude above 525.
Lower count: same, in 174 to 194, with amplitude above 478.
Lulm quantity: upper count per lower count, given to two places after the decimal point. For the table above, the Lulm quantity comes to 1.00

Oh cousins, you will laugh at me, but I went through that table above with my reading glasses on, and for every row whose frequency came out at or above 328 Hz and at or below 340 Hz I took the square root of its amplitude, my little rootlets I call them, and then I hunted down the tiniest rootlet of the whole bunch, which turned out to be 13.9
